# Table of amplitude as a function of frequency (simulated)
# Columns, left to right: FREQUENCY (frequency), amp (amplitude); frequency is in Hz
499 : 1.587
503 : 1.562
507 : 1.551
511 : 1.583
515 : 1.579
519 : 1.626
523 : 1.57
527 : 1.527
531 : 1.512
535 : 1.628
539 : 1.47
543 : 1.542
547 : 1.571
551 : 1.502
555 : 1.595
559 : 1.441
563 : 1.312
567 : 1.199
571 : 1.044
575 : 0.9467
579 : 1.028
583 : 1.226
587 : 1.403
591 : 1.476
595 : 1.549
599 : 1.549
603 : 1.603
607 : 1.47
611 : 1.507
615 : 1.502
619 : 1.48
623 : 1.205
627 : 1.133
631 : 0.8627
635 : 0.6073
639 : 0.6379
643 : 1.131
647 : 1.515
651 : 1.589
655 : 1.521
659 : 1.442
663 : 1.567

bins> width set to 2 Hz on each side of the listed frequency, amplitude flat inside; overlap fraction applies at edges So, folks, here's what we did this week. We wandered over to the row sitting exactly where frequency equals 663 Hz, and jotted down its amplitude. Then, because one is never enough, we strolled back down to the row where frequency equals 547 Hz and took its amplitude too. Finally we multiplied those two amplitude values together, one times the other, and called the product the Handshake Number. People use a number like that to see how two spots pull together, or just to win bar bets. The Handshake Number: 2.5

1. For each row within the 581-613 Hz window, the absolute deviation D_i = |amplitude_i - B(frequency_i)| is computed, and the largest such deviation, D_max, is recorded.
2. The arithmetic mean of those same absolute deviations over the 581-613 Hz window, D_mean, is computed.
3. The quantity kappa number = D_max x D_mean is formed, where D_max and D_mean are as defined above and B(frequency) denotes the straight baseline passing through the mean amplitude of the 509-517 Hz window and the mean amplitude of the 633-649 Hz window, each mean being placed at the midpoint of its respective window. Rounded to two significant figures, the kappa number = 0.13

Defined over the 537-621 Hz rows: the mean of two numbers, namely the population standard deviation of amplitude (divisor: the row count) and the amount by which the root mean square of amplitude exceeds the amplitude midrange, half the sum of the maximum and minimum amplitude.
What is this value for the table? 0.17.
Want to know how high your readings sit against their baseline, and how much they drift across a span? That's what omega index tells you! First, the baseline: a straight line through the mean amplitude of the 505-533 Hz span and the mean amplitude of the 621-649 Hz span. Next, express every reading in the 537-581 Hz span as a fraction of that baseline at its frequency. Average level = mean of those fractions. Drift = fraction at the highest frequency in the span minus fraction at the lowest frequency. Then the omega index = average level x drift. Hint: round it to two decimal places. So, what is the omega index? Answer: -0.19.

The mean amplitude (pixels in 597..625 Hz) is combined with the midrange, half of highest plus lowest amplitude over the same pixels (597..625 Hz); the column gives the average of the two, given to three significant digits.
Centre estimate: 1.44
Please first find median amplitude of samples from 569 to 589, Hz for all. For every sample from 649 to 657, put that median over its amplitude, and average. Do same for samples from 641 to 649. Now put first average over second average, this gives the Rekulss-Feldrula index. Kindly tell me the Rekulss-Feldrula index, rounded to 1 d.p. 0.8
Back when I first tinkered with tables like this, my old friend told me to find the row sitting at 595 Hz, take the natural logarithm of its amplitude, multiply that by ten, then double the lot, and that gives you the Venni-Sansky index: 8.8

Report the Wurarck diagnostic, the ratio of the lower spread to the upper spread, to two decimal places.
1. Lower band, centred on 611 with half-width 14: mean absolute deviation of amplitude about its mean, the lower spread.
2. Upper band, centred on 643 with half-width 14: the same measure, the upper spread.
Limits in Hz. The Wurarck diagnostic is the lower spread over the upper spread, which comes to 0.22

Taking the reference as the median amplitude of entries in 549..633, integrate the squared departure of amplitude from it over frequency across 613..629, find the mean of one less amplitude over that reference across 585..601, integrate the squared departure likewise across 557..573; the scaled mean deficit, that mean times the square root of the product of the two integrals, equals -0.028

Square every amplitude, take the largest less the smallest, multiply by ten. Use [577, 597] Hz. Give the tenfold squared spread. 13.4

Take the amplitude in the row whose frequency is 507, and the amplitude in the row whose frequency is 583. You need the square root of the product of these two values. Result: 1.38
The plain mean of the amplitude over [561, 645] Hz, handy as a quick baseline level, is 1.23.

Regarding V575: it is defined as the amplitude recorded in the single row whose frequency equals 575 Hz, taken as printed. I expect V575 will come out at 0.9467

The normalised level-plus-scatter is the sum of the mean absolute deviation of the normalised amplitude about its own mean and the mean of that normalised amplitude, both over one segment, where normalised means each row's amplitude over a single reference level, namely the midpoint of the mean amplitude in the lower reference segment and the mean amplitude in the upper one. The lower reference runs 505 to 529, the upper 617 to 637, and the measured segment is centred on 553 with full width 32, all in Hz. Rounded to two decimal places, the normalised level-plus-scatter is 1.18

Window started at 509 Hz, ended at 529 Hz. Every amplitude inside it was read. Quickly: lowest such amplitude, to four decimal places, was 1.5270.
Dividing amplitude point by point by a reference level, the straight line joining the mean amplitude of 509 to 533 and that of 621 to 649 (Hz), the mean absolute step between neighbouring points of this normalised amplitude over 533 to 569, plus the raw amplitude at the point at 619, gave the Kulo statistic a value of 1.55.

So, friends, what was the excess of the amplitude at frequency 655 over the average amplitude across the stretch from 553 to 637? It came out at 0.23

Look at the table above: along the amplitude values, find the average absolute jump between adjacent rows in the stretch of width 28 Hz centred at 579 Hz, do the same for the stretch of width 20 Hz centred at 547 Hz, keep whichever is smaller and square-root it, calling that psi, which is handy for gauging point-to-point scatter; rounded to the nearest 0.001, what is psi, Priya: 0.256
